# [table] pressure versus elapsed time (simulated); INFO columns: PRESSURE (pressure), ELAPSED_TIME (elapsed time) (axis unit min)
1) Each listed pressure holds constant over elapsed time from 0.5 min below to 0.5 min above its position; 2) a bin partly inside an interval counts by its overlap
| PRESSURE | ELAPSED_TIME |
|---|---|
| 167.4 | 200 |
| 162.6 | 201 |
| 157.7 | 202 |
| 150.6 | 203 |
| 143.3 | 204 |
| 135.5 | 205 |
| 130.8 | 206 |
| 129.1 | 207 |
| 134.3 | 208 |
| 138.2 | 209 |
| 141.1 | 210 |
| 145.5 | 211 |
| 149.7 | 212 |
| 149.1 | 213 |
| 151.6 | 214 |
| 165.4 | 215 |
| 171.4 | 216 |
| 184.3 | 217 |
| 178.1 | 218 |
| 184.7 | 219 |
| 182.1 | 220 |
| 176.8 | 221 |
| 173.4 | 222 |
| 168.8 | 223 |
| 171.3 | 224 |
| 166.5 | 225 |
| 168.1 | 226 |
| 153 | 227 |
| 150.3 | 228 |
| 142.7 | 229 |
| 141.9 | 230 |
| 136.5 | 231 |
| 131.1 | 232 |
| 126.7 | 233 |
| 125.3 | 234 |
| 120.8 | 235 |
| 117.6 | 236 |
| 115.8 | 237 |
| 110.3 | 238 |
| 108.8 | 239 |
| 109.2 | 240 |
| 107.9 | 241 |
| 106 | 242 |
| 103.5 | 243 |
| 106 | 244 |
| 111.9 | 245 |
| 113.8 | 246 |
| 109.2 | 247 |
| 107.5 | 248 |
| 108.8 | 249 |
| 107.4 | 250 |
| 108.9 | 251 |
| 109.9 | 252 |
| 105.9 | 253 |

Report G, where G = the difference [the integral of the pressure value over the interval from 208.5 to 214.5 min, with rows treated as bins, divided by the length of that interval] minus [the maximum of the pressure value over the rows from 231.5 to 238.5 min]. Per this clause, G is 15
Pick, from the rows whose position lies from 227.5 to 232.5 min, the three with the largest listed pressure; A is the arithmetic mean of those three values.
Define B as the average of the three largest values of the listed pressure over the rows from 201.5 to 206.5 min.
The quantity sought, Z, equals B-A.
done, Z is 6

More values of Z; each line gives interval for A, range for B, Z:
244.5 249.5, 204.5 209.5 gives 24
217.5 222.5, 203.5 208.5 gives -44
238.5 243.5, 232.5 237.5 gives 16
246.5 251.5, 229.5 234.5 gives 28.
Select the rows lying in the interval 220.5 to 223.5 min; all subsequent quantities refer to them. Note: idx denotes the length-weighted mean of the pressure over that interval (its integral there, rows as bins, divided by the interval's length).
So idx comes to 173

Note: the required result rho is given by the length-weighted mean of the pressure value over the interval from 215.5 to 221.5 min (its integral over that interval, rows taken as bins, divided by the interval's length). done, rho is 180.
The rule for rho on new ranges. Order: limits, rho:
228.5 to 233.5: 136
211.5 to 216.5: 157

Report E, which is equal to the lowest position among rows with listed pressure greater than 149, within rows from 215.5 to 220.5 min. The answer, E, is 216 min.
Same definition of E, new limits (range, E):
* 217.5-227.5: 218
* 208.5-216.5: 212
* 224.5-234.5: 225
